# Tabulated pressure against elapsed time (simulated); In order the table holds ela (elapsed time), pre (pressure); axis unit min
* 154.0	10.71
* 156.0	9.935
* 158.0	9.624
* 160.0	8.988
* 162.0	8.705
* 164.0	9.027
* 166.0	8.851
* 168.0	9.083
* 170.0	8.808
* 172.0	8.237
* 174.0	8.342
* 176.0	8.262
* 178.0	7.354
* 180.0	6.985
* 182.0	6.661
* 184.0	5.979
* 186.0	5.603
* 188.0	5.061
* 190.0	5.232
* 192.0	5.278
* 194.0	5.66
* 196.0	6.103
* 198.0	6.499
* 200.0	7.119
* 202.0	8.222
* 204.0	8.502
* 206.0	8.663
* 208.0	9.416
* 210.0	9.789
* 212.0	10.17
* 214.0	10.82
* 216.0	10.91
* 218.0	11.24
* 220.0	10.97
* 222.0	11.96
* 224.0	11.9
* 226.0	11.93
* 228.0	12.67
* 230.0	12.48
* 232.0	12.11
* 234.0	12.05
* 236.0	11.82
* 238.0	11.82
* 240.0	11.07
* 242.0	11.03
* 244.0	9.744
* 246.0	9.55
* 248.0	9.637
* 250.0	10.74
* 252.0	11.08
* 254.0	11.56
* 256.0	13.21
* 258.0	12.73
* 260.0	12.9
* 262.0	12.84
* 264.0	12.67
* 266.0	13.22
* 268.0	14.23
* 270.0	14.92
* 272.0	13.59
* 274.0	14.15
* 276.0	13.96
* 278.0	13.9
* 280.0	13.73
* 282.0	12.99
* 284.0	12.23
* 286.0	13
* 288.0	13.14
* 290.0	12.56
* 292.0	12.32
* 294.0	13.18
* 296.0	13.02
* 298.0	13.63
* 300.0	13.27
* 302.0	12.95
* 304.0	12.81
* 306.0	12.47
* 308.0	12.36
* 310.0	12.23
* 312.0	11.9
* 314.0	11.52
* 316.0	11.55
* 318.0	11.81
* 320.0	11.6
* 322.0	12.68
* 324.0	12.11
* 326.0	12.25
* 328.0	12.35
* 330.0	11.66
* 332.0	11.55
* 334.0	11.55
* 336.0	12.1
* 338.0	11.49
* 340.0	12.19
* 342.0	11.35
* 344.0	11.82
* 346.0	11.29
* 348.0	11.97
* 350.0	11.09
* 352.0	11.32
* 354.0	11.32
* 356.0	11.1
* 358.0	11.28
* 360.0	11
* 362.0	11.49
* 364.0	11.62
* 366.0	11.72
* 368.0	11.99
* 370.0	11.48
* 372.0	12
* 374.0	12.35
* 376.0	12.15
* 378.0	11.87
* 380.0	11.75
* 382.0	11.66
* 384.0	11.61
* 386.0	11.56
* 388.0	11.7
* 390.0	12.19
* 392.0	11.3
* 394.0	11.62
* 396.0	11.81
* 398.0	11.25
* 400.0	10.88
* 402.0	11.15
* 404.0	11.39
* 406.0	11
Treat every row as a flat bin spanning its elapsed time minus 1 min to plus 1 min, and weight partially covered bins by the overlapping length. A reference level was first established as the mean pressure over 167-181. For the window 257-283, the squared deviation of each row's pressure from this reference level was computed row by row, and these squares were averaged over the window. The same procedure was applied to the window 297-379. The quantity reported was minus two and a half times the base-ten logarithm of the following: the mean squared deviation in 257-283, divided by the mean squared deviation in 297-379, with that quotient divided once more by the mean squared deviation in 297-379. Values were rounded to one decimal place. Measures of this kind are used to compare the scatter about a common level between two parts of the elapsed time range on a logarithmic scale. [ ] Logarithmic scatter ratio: 2.1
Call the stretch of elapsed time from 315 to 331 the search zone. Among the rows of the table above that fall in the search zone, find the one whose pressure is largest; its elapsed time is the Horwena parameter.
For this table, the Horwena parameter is 322.0 min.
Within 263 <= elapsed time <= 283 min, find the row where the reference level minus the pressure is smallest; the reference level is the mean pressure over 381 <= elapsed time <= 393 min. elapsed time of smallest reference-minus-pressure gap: 270.0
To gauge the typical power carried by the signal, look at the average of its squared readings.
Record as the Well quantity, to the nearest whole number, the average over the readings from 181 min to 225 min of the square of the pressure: 74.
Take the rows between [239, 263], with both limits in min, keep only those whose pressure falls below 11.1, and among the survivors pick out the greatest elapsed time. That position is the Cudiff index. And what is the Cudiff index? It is 252.0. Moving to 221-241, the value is 240.0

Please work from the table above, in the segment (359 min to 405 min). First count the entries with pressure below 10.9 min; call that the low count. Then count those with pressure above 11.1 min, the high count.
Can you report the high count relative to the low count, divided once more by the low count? 21.0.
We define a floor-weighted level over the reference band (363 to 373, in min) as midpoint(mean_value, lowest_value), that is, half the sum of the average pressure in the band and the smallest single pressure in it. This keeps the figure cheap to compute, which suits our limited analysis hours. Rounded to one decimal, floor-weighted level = 11.6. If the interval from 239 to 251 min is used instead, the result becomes 9.9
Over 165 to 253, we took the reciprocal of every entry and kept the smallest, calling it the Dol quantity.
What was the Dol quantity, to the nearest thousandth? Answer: 0.079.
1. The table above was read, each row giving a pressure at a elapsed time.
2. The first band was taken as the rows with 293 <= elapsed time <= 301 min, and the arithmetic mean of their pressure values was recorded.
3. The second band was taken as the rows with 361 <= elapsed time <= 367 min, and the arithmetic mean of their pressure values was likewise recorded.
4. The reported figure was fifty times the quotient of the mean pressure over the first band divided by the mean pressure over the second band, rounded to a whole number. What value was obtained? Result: 57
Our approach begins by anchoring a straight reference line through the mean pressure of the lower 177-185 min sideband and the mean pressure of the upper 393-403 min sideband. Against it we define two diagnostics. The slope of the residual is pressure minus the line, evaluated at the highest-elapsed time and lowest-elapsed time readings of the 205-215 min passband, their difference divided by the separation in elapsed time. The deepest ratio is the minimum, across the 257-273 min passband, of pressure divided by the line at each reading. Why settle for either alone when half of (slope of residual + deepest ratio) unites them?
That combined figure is 0.87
